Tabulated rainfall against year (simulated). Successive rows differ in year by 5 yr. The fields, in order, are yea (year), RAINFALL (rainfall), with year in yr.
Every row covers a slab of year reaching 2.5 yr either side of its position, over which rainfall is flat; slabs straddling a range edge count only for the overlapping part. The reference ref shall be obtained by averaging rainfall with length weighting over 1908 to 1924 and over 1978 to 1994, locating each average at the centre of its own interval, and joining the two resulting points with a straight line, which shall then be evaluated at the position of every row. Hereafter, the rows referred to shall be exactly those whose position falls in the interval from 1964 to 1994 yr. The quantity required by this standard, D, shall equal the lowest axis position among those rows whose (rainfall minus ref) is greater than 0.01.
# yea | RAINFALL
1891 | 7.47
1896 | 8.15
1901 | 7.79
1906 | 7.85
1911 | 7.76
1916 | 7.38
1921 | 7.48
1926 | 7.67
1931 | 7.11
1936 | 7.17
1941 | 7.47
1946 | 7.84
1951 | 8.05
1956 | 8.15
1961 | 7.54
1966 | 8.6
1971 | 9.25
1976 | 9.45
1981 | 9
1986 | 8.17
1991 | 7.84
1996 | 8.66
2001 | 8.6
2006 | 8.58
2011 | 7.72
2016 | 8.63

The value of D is 1966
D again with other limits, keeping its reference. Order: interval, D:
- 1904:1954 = 1906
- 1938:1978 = 1951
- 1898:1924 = 1901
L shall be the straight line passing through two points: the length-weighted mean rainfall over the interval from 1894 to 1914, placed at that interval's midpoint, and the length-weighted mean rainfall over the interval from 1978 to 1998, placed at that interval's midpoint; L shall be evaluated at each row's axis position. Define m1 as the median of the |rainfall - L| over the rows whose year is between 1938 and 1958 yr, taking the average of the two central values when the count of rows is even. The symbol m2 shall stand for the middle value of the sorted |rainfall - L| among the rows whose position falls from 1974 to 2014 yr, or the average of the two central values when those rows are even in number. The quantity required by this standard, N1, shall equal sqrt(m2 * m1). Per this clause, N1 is 0.31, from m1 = 0.22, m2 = 0.43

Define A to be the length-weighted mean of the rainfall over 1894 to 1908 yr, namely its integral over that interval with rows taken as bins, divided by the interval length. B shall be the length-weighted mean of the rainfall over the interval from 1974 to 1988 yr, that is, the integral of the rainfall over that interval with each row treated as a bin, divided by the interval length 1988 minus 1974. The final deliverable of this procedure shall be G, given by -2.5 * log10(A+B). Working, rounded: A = 7.9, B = 8.9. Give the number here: -3.06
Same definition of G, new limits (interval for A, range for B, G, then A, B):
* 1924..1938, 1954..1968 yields -2.97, 7.3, 8.1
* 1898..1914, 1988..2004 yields -3.02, 7.8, 8.4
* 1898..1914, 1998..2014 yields -3.02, 7.8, 8.3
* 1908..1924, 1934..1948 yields -2.94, 7.6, 7.5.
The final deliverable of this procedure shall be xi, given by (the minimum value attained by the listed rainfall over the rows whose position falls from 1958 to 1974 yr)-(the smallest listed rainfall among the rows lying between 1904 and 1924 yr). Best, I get 0.16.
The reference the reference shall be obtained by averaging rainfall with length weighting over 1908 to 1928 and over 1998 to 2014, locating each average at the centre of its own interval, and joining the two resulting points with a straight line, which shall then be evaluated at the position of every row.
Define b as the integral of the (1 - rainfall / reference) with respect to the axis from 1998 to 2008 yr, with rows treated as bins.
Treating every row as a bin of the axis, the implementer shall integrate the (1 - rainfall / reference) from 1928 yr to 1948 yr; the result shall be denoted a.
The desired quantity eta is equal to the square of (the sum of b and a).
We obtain 0.31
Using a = 0.91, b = -0.4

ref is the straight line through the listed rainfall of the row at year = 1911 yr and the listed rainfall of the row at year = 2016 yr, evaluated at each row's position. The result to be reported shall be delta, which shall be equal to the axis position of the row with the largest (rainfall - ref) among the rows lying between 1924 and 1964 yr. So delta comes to 1956 yr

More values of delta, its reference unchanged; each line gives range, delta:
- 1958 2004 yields 1976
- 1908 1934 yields 1911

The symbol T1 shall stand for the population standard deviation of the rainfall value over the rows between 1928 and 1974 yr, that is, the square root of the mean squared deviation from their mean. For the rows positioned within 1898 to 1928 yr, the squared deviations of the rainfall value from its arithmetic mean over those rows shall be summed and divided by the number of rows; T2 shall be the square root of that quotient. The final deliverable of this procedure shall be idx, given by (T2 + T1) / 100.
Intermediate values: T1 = 0.66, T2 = 0.17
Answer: 0.0083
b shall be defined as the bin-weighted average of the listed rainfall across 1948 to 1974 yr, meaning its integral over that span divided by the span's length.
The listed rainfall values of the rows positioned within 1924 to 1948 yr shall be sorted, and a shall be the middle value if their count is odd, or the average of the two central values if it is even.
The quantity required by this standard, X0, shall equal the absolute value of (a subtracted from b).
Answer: 0.9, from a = 7.47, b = 8.3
